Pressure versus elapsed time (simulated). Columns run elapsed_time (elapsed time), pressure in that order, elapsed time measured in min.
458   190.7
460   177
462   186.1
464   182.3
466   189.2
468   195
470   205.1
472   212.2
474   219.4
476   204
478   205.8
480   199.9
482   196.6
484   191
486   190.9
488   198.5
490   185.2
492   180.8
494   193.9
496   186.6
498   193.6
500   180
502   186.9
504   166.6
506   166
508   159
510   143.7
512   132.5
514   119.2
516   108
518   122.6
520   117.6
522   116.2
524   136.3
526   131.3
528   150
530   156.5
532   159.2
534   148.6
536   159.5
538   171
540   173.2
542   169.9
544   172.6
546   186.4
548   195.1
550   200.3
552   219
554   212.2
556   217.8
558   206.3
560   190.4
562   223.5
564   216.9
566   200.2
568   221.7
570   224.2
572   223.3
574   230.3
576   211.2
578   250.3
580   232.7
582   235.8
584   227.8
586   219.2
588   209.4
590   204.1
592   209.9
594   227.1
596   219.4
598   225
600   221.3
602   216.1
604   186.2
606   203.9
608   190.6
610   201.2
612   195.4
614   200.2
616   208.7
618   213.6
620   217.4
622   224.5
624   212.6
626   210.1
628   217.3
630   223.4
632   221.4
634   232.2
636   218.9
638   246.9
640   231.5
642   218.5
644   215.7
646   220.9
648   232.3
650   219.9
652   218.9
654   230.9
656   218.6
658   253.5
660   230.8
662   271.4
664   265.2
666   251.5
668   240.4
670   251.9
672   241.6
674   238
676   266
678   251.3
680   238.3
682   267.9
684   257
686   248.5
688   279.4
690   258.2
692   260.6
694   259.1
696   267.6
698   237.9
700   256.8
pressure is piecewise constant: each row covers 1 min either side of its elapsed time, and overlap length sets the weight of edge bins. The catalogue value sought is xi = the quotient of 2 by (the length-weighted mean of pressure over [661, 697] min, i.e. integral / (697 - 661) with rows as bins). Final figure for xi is 0.0078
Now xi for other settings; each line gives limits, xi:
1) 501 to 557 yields 0.0125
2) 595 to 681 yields 0.0089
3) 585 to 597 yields 0.0093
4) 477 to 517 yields 0.0115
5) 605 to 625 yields 0.0097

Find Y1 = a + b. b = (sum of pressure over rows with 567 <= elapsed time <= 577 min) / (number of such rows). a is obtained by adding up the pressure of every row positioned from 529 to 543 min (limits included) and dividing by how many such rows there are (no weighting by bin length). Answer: 385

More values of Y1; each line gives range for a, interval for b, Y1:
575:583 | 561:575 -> 453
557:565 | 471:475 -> 425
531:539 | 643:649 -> 383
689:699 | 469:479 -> 466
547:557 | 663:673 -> 459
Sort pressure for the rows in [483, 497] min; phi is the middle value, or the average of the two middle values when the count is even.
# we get 191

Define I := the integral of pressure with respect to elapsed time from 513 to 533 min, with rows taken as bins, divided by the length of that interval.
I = 132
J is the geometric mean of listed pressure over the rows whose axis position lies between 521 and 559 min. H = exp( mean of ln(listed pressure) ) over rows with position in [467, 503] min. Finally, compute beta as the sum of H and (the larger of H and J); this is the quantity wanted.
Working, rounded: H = 196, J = 170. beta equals 391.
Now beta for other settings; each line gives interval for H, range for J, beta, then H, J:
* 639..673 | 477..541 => 471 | 235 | 161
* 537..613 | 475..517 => 416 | 208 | 173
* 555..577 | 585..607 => 430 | 215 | 213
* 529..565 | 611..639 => 403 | 186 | 217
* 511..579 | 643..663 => 405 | 174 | 231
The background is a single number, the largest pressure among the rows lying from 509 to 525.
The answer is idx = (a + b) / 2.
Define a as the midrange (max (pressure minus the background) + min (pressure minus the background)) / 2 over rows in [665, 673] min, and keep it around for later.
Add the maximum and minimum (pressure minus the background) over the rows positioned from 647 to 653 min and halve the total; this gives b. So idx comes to 92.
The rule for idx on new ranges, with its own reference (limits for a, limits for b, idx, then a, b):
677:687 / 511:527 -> 44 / 109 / -22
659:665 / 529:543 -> 62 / 107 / 17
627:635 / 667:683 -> 95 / 81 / 109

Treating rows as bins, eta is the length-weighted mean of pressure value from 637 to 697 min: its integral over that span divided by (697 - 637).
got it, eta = 245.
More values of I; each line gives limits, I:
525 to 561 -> 179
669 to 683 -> 251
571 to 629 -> 215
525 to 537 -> 151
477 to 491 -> 195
